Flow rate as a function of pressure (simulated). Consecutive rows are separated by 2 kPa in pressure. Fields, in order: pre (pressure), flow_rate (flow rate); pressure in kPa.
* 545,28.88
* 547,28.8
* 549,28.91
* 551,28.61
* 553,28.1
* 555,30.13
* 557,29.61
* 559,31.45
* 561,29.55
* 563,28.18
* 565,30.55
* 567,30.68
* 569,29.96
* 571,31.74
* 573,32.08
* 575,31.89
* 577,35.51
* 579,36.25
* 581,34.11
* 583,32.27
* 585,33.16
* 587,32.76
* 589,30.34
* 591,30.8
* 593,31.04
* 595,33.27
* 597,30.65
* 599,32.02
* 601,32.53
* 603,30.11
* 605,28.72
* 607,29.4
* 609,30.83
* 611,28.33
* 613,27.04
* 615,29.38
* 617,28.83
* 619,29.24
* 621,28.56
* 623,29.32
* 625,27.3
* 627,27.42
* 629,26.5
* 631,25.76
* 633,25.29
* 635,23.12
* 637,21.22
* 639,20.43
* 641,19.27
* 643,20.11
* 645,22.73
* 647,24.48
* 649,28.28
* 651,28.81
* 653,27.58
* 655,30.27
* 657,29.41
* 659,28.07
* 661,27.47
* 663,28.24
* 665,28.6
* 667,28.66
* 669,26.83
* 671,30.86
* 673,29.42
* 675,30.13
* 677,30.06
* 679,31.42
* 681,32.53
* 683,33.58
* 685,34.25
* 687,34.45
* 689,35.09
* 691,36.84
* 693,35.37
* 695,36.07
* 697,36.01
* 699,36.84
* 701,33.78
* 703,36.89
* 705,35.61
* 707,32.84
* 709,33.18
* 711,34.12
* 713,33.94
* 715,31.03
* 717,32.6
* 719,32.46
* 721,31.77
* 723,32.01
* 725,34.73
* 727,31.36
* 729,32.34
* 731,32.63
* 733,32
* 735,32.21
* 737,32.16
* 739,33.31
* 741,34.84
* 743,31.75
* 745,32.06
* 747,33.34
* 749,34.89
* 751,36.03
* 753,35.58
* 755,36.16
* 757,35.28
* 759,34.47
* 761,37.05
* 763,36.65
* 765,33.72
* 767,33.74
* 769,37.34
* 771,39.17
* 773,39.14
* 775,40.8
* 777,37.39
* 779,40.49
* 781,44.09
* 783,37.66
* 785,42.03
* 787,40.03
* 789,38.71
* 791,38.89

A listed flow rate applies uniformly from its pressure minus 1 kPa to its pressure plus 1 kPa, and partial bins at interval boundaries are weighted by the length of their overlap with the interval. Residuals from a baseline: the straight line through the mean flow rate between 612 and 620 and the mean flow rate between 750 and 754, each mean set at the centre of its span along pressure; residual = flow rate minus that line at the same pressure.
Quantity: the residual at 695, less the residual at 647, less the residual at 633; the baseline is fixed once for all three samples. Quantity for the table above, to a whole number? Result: 13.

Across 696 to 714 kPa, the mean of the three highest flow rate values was 37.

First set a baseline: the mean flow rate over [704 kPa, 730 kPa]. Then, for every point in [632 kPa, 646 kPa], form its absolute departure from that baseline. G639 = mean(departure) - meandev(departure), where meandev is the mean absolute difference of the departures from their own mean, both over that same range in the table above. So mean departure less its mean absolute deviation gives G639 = 9.5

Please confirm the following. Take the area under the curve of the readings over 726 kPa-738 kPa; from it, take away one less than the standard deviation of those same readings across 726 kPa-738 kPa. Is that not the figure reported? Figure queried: 386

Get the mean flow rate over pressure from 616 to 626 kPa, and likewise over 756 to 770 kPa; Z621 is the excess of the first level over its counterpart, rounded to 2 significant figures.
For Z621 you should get -6.8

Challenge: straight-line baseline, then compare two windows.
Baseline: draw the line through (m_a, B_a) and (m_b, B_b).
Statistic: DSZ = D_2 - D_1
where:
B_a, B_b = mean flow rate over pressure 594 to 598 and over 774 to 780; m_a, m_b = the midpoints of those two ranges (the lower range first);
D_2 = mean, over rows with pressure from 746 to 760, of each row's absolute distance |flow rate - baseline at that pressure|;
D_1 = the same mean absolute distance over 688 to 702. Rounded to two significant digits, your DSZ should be 2.6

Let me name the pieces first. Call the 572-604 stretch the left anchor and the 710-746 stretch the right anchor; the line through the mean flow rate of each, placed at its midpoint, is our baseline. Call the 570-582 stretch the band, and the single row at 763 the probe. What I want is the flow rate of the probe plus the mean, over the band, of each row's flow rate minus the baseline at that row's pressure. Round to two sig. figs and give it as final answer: 38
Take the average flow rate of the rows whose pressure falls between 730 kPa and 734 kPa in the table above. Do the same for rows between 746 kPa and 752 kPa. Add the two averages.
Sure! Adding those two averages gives 67.1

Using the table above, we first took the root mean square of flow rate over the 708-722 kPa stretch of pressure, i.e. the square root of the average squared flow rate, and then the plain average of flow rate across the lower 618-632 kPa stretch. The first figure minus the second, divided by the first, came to 0.15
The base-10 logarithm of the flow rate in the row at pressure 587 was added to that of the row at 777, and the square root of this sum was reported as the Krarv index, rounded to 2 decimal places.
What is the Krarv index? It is 1.76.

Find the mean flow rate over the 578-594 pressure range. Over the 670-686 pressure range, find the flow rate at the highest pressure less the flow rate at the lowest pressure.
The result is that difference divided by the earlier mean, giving 0.10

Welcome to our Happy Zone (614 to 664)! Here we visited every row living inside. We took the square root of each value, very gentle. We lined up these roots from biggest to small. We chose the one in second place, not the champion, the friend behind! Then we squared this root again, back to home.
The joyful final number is 29.4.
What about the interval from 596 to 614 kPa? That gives 32.0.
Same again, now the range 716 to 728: 32.6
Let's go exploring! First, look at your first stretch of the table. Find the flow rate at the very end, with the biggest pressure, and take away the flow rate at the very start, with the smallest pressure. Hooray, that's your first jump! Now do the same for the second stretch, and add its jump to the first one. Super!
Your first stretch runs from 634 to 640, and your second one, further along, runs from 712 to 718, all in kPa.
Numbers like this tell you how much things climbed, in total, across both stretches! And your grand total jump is -4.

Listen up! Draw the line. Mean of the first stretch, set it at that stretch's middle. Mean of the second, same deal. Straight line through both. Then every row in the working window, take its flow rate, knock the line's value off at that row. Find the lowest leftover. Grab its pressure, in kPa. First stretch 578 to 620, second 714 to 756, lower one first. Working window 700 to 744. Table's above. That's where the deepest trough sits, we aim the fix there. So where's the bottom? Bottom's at 715 kPa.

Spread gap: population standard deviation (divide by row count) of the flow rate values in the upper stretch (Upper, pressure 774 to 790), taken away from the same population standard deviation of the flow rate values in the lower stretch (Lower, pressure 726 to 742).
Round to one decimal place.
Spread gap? -1.1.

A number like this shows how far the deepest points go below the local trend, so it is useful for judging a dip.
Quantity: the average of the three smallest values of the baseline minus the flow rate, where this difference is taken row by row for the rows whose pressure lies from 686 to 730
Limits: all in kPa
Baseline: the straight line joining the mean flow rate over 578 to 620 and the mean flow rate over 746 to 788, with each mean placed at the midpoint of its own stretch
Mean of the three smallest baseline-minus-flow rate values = -2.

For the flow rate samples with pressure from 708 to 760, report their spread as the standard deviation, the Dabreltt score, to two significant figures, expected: 1.5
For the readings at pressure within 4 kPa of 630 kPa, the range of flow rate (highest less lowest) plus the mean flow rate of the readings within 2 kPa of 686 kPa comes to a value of 36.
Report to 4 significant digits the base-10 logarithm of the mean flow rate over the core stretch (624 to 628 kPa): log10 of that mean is 1.437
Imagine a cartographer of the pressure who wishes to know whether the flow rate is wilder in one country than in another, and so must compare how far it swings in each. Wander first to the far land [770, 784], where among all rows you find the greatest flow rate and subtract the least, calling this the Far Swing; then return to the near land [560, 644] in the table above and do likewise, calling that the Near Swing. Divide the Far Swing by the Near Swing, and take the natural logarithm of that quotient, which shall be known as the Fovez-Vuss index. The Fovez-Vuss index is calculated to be -0.9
